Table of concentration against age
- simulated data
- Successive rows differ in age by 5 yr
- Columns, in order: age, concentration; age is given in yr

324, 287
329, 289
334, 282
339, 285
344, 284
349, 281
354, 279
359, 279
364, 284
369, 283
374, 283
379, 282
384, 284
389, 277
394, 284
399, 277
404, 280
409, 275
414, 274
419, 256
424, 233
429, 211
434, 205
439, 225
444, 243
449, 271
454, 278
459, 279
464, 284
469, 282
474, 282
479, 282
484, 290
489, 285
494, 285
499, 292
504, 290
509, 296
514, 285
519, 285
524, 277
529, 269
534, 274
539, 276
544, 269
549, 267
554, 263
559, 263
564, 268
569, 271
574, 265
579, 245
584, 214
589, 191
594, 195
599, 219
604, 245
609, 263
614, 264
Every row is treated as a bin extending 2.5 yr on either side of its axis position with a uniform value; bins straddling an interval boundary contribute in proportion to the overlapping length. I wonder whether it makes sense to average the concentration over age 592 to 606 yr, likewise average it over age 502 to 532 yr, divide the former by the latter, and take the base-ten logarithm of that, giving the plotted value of -0.11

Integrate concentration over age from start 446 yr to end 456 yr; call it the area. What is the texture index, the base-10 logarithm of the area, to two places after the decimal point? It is 3.44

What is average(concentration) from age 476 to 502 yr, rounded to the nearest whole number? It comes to 287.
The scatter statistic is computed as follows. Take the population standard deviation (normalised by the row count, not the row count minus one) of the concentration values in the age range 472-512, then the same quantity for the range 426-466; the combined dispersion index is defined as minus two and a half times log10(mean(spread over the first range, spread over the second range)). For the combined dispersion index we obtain -3.11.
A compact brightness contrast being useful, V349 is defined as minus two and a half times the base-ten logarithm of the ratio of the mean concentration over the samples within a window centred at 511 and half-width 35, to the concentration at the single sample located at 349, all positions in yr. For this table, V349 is -0.01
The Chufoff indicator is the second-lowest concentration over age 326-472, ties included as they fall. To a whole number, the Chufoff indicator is 211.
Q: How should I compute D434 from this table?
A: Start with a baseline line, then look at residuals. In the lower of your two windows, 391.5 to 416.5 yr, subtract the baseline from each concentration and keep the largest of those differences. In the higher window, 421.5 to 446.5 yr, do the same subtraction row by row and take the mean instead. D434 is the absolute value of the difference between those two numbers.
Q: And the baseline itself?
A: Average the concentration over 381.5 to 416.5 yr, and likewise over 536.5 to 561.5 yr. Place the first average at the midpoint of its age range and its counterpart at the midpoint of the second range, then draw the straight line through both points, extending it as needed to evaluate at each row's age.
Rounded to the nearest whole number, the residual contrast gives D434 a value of 58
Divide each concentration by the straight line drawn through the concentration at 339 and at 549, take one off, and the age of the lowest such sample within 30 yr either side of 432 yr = 434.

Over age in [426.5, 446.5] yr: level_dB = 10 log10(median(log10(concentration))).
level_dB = 3.69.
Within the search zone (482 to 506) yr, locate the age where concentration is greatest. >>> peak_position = 499 yr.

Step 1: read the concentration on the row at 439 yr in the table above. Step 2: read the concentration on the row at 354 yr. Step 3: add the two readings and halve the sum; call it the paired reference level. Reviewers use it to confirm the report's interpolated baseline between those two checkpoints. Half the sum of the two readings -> 252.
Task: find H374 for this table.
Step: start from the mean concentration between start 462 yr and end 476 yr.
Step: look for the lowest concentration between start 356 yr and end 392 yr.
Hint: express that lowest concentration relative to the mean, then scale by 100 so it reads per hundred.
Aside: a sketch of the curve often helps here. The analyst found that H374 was 98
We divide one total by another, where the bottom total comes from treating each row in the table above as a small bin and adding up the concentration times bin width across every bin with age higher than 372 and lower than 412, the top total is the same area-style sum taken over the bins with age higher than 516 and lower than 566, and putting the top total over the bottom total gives 1.21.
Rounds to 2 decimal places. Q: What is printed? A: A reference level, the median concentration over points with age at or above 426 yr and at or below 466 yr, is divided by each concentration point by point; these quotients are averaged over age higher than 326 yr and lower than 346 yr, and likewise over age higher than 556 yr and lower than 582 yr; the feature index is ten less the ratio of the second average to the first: 8.91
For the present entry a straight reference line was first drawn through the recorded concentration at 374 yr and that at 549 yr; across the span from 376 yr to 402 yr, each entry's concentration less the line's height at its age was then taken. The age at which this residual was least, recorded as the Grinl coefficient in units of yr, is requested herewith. 389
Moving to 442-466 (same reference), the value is 444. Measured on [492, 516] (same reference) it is 494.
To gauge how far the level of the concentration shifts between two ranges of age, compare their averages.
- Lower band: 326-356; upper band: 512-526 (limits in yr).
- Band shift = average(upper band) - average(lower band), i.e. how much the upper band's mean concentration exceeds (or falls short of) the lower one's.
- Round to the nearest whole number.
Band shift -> -1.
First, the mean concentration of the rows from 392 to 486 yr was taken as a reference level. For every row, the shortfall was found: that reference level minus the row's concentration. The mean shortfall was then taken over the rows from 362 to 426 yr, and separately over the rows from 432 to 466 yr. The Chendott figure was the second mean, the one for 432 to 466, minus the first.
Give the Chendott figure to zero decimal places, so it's 20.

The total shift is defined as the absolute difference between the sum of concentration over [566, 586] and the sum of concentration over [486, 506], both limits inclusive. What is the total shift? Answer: 157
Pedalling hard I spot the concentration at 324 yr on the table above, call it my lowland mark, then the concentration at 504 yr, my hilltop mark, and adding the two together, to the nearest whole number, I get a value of 577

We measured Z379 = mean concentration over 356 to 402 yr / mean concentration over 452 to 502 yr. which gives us 0.99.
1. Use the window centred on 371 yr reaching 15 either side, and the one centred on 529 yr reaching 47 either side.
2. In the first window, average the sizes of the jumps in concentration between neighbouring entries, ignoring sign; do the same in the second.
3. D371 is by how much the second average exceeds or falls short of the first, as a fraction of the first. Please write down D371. 1.5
